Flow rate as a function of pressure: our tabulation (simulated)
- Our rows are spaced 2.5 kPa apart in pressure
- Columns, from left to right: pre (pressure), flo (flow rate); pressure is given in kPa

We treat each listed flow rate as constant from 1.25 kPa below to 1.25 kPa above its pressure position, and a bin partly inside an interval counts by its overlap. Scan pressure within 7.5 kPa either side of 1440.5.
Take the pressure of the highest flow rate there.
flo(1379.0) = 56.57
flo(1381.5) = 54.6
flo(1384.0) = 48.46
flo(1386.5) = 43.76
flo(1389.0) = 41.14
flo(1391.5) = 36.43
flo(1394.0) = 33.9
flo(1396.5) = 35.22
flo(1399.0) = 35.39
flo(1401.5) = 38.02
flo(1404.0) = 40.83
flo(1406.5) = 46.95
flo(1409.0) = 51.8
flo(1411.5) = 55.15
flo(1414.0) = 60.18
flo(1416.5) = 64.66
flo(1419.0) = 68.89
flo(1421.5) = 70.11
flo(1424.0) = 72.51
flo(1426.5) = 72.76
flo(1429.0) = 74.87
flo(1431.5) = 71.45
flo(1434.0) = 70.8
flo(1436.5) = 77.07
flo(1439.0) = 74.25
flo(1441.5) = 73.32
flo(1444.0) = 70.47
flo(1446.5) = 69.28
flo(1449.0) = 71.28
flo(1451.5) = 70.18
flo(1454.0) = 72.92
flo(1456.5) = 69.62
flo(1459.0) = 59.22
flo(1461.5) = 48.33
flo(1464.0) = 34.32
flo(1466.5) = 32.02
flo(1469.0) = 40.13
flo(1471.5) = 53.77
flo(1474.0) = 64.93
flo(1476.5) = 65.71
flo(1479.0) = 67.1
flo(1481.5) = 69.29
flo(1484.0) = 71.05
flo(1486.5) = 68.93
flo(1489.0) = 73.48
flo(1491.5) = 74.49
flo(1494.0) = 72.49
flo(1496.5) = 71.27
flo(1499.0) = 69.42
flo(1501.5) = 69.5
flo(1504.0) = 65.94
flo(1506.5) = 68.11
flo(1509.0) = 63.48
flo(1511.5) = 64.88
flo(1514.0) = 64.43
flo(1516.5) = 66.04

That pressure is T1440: 1436.5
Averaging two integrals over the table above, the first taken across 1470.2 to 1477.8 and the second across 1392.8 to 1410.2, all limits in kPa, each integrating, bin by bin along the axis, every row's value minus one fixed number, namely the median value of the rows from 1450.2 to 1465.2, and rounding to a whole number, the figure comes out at -222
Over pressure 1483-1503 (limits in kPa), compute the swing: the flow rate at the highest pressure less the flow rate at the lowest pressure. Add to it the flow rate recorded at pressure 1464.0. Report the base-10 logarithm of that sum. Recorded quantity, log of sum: 1.52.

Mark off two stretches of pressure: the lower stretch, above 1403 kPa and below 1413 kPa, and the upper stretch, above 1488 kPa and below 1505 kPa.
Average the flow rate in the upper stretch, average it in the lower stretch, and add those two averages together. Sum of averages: 120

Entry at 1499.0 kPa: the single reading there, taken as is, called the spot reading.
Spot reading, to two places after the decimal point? 69.42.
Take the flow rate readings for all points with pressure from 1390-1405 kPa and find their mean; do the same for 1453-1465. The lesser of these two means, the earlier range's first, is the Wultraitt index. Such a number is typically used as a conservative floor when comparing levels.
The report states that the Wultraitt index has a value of 37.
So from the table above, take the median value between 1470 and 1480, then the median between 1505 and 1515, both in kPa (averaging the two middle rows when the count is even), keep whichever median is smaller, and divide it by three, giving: 21.6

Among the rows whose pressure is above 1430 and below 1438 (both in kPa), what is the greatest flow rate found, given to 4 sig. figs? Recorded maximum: 77.07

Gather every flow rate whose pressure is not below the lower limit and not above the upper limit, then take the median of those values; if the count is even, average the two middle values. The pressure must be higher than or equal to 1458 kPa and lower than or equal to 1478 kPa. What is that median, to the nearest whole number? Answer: 51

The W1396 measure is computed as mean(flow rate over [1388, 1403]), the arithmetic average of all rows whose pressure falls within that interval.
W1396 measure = 37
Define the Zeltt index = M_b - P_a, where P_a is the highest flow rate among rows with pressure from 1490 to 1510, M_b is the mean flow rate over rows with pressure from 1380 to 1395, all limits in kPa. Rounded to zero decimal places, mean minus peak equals -31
